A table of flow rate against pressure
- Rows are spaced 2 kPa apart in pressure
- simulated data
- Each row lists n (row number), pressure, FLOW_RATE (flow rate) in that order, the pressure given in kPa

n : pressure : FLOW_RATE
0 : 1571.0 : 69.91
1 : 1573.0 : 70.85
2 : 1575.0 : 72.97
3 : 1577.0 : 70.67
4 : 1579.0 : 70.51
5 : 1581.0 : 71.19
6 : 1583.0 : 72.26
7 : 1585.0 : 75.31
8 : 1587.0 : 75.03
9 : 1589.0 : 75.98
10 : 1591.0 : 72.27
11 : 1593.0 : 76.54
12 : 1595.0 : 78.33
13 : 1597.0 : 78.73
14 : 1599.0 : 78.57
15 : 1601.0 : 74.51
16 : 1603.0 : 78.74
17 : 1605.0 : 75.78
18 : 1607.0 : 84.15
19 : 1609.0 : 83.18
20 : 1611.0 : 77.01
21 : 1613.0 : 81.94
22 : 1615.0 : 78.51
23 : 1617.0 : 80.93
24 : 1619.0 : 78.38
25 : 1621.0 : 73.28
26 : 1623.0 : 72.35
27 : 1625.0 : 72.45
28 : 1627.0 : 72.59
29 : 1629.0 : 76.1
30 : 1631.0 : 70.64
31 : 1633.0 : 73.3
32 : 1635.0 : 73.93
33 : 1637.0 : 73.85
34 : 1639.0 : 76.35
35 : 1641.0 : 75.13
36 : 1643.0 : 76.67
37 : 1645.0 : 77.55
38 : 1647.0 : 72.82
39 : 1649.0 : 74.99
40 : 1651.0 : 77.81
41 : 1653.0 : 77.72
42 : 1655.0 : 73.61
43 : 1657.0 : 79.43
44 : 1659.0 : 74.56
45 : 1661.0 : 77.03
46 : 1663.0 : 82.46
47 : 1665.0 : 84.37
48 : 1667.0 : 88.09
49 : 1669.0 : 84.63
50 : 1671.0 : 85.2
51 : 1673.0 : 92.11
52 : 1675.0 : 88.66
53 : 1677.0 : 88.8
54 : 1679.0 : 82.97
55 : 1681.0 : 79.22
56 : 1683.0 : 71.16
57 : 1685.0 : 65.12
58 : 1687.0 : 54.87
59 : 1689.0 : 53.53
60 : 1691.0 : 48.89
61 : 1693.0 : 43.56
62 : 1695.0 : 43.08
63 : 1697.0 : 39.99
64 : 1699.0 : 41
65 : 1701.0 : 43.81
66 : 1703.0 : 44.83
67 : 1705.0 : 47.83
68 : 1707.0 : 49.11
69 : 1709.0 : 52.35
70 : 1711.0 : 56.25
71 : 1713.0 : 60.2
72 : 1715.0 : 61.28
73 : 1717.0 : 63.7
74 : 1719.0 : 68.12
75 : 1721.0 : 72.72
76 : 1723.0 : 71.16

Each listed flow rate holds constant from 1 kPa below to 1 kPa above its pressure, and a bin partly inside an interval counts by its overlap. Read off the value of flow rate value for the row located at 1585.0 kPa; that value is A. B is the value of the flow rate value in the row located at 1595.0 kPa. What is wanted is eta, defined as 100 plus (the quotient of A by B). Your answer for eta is 101.0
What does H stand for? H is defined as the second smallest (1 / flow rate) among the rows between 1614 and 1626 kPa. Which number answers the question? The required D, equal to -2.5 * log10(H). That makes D 4.74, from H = 0.0127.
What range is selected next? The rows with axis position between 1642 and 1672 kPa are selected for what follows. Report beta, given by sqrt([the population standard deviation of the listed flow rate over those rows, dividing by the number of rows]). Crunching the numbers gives 2.1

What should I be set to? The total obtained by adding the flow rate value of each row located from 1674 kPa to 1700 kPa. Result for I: 801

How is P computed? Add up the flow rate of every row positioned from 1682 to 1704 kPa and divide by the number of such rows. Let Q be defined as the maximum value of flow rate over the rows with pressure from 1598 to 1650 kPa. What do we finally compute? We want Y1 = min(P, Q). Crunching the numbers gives 50.0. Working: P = 50.0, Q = 84.15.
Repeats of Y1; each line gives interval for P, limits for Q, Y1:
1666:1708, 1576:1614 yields 63.6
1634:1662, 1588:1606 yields 75.8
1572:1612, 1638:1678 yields 75.6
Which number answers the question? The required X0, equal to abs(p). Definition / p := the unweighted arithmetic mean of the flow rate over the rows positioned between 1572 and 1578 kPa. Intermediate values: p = 71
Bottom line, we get 71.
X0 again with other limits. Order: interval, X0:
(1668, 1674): 87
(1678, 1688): 71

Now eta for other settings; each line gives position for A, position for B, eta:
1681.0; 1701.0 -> 101.8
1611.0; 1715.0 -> 101.3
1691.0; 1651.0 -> 100.6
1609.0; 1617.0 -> 101.0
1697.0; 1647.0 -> 100.5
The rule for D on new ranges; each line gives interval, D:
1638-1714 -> 4.87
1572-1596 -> 4.71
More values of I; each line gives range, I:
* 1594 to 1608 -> 549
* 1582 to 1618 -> 1398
